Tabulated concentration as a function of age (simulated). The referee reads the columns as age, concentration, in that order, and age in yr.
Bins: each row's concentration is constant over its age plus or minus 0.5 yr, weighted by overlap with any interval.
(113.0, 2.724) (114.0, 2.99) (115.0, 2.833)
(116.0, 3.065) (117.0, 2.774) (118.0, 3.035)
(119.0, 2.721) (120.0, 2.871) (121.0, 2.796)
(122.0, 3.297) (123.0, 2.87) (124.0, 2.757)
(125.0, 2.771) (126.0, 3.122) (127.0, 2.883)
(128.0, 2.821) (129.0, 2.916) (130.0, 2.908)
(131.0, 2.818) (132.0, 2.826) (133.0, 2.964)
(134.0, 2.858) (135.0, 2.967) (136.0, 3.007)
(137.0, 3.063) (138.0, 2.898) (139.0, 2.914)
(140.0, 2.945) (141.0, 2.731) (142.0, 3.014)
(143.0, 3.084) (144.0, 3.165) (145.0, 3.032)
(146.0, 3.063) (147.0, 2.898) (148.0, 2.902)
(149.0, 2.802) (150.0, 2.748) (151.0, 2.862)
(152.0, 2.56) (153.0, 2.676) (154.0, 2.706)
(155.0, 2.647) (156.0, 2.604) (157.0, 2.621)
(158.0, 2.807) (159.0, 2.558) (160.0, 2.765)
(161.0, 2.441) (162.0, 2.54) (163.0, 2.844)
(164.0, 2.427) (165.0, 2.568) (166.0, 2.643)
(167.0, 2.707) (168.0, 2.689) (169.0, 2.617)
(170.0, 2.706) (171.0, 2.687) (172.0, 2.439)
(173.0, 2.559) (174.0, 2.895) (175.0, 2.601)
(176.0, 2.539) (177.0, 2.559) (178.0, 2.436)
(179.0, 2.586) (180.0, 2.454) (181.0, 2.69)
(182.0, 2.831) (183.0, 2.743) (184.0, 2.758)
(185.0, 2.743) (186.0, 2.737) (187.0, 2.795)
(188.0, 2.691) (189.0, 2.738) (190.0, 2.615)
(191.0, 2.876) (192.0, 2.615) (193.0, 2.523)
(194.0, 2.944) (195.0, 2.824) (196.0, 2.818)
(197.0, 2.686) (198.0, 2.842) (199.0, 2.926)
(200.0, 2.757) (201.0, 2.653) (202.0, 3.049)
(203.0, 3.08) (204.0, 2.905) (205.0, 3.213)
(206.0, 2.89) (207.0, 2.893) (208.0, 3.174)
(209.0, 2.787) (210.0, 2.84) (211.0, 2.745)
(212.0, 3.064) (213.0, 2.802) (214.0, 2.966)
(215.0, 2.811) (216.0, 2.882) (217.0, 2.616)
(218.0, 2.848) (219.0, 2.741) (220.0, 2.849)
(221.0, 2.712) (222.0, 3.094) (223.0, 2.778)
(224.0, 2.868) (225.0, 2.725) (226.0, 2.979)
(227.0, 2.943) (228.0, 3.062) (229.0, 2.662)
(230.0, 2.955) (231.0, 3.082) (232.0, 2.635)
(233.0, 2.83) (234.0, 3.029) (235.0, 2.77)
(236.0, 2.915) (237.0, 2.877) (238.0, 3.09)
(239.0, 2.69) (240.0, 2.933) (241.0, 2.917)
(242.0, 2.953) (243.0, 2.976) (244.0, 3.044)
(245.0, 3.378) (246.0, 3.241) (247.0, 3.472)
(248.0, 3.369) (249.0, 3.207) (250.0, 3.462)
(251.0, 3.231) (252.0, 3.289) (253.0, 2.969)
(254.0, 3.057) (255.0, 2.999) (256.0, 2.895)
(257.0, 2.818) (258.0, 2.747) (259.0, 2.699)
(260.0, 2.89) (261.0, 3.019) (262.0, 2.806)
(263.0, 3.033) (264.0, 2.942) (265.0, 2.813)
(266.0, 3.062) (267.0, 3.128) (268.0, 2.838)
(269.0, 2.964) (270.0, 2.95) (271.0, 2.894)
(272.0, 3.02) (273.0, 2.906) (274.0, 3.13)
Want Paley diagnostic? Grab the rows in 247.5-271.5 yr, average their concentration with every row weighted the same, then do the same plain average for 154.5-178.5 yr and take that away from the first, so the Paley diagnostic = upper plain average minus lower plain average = 0.38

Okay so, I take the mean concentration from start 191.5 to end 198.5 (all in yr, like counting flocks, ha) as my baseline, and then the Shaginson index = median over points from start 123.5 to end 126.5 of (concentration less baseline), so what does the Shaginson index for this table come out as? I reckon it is 0.02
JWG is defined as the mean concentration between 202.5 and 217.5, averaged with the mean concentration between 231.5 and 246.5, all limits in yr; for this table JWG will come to 2.93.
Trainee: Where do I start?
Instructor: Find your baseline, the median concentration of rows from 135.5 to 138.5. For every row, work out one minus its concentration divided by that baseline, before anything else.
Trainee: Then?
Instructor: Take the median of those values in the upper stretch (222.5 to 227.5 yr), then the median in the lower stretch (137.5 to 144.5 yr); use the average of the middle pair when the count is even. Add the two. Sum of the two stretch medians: 0.067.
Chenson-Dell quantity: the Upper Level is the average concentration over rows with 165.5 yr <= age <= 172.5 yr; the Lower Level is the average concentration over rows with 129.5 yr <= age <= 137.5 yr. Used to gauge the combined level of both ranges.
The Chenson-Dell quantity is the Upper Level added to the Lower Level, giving 5.57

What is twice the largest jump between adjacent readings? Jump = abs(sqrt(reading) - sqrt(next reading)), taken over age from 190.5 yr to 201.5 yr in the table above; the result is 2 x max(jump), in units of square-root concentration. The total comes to 0.25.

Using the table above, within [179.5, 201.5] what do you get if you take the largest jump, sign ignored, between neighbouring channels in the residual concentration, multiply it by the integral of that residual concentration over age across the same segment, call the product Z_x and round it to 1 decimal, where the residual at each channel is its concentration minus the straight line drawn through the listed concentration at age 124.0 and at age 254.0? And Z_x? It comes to -1.6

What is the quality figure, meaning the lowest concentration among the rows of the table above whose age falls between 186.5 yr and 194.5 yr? 2.523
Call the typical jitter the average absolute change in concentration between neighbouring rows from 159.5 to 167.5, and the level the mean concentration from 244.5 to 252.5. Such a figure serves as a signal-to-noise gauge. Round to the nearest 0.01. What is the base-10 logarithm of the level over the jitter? 1.21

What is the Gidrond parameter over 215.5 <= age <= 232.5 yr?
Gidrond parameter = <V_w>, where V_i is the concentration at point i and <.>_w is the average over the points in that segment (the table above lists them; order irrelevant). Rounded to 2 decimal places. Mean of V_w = 2.85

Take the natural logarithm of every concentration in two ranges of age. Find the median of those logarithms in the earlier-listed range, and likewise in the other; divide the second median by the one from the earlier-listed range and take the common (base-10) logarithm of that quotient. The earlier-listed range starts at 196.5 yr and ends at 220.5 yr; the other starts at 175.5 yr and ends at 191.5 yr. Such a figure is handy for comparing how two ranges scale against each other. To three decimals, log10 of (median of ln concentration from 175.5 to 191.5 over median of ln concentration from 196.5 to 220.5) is -0.021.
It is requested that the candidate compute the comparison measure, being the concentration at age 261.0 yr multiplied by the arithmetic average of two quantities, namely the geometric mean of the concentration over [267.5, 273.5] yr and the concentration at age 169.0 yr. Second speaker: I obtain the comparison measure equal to 8.37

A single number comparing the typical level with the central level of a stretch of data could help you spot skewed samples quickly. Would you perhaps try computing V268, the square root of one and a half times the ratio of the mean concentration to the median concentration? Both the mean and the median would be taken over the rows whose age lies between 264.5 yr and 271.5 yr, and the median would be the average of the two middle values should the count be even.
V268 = 1.22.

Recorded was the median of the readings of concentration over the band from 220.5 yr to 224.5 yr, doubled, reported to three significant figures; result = 5.65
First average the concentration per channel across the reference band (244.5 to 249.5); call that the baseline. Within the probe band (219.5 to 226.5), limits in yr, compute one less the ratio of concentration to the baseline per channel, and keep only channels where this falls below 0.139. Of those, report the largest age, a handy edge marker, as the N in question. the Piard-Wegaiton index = 226.0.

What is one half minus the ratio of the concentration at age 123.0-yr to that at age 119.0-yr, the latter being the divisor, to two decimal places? -0.55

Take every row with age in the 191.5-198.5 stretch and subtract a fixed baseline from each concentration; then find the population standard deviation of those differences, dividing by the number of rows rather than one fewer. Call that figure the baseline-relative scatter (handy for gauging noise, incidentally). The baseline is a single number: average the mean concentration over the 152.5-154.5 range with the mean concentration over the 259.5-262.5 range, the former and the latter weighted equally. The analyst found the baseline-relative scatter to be 0.136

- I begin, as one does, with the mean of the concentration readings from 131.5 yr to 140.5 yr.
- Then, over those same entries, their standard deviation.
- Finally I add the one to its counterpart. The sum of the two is 3.01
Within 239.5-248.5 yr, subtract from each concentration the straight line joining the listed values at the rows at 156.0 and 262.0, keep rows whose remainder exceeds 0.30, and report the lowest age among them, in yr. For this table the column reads 245.0 yr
